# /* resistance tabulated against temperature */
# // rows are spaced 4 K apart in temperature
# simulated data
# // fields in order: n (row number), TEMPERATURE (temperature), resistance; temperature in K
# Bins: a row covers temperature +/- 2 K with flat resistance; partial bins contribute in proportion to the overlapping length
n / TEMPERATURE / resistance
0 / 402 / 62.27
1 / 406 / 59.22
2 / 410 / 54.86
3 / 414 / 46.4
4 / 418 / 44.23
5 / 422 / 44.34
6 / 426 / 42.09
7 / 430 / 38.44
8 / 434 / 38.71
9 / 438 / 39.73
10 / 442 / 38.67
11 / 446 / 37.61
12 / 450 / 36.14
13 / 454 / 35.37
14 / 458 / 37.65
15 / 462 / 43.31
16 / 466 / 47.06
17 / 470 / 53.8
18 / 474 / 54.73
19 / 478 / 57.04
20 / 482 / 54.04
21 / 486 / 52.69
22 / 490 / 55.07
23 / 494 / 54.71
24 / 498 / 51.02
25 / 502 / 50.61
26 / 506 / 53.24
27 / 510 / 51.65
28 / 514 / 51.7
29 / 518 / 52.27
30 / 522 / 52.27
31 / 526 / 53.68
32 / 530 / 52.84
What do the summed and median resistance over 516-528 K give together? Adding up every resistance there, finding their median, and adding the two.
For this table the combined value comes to 210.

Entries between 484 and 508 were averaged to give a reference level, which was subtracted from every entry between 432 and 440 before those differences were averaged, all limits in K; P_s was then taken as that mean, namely -13.7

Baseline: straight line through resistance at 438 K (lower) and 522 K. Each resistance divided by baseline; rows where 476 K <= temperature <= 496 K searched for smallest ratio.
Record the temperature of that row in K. 486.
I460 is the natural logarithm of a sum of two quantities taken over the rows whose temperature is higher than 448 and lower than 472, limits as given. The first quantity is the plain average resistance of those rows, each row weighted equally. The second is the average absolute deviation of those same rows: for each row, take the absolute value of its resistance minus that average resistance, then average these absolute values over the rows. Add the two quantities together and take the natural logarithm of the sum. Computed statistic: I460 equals 3.87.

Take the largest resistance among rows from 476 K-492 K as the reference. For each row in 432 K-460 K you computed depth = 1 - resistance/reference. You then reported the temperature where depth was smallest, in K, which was 438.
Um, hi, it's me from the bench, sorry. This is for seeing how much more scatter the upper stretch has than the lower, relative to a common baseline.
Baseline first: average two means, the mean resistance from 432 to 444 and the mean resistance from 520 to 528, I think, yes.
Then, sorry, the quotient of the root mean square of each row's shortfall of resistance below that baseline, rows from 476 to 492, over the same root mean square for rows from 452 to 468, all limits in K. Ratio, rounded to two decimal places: 1.28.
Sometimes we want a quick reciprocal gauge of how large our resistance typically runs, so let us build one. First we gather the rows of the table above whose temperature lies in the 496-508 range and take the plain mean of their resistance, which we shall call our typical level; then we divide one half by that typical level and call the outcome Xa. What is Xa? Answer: 0.0097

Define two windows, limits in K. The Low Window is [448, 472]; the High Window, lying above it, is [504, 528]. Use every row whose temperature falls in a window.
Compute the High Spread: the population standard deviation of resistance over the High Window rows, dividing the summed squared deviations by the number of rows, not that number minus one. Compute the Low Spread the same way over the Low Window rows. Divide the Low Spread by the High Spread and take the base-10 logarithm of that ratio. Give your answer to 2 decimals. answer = 0.94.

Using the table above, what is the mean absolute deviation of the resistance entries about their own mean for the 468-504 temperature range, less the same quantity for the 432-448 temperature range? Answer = 1.0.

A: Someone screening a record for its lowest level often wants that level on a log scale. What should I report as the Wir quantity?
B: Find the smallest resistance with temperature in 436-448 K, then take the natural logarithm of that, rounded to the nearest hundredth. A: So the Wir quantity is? 3.63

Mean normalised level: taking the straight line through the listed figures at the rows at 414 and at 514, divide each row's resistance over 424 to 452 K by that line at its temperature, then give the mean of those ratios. 0.81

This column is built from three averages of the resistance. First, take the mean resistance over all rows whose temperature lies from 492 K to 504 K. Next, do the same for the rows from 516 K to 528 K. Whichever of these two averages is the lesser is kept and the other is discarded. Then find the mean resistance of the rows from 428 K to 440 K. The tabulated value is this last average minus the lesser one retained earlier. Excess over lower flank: -13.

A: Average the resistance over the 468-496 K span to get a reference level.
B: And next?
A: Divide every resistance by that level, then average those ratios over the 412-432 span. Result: 0.79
